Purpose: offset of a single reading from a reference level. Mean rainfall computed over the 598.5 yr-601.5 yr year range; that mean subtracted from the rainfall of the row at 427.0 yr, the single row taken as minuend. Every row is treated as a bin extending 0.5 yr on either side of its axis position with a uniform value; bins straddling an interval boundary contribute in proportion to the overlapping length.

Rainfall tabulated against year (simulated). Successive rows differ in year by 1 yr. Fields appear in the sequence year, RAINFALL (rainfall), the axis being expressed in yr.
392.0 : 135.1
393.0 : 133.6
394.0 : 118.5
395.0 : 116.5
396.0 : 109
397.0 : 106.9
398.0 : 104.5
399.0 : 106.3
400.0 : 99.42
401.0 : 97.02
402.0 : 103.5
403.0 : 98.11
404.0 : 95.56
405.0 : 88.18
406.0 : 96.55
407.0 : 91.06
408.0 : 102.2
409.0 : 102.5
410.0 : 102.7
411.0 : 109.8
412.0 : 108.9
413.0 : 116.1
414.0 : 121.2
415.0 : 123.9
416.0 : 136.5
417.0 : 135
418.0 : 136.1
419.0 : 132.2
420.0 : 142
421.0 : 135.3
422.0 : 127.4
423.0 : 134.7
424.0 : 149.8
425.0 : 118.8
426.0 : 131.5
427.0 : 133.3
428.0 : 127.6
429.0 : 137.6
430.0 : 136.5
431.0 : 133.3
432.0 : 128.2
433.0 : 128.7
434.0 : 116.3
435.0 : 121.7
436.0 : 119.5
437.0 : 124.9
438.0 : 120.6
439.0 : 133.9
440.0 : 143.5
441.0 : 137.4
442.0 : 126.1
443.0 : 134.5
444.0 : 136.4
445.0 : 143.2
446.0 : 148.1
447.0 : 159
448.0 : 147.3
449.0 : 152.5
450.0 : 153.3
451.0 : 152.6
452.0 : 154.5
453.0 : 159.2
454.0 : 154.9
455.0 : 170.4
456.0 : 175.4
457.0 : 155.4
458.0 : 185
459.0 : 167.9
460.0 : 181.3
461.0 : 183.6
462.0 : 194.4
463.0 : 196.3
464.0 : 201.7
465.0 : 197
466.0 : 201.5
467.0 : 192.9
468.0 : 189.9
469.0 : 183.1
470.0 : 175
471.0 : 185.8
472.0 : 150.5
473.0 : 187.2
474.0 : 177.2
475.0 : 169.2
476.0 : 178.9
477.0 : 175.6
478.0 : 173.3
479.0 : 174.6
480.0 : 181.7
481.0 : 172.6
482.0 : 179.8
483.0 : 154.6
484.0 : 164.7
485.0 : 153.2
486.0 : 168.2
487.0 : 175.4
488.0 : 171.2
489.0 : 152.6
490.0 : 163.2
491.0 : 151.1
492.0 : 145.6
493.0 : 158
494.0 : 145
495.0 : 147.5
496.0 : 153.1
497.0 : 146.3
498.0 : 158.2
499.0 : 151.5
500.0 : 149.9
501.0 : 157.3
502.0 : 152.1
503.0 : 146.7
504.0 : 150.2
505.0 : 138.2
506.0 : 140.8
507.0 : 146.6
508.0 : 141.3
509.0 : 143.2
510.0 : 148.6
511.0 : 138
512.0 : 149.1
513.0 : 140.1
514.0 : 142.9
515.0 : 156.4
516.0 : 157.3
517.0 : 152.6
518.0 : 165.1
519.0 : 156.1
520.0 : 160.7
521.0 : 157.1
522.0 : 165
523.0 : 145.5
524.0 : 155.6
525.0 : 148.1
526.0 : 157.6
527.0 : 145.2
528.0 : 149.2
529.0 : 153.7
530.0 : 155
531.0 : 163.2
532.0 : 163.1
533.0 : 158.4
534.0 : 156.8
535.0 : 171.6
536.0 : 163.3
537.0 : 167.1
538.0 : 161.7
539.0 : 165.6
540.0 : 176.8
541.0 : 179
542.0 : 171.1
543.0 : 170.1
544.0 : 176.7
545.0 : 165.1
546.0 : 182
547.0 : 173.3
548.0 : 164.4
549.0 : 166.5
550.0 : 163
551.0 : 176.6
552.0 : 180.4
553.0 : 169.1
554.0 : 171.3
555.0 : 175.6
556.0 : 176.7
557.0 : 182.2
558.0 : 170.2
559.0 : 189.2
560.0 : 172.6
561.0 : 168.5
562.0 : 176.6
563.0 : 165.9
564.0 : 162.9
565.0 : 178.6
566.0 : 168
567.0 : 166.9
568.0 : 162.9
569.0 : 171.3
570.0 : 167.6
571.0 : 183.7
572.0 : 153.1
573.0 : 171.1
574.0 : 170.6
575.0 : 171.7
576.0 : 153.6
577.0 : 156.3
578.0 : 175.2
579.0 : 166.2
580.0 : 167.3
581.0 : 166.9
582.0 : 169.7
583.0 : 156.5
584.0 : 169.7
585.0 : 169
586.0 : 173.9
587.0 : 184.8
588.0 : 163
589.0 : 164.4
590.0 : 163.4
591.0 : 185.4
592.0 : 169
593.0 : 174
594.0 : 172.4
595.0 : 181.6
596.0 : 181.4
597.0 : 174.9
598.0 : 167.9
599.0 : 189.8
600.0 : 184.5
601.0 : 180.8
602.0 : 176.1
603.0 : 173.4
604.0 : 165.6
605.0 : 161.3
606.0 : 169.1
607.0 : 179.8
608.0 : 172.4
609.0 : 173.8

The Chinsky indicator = -52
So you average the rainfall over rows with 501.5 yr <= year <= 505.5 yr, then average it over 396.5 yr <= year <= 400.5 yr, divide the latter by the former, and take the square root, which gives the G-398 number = 0.84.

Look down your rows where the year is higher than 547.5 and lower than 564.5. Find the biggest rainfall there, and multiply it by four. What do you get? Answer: 757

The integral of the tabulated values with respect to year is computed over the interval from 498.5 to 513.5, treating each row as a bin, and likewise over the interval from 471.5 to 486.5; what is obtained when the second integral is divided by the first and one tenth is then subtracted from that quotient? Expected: 1.07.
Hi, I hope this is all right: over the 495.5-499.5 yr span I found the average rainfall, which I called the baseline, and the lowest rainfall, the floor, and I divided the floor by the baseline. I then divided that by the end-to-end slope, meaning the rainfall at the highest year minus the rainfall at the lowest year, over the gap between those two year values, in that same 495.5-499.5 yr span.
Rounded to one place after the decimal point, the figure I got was -1.8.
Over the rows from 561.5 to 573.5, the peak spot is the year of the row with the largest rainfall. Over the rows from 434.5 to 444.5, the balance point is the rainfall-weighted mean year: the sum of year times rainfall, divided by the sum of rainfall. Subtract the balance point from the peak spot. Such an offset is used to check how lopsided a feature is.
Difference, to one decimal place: 131.4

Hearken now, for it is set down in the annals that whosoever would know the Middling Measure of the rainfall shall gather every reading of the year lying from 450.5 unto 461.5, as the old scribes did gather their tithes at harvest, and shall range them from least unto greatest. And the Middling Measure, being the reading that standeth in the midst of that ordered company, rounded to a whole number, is 168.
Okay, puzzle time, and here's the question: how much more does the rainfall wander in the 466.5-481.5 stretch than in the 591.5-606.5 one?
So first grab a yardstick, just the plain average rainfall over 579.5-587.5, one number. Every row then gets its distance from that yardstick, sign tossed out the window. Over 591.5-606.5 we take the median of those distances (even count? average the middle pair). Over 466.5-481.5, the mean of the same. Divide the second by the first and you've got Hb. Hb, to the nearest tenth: 2.1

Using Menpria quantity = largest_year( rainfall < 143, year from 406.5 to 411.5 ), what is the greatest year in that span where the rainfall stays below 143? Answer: 411.0 yr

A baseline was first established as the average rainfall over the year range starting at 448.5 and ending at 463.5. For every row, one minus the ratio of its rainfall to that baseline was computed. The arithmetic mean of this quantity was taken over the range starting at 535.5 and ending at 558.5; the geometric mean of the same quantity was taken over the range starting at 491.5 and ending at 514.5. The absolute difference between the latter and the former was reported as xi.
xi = 0.138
